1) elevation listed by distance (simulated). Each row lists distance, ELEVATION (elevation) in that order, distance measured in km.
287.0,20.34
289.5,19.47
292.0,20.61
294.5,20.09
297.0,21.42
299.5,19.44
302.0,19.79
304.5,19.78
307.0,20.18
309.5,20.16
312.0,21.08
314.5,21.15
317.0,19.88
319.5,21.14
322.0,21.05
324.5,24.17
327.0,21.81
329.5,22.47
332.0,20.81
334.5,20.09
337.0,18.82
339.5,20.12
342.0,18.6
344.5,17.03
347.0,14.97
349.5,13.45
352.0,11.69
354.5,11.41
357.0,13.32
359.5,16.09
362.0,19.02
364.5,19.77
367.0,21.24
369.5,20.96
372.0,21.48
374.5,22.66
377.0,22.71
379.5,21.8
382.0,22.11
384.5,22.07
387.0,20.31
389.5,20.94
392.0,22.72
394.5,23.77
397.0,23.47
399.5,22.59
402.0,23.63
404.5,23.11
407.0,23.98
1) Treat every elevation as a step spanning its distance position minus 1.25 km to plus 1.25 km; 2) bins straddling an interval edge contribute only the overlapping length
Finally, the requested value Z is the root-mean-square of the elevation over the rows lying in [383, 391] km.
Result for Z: 21.1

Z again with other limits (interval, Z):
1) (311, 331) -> 21.6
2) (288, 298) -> 20.4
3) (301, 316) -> 20.4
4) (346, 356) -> 13.0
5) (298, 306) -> 19.7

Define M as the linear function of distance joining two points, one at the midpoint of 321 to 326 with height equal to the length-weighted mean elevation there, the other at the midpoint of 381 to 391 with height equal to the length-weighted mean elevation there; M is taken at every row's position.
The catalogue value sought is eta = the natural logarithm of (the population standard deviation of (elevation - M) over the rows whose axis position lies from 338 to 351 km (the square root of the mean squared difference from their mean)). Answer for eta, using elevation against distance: 0.8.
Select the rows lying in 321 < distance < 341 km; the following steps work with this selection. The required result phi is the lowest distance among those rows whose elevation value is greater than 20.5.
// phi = 322.0 km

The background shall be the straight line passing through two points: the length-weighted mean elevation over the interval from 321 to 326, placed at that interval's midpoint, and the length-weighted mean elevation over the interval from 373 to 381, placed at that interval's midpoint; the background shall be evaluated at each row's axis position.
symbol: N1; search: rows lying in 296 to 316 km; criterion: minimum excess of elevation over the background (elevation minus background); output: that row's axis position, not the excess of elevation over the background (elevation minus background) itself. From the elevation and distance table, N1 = 299.5 km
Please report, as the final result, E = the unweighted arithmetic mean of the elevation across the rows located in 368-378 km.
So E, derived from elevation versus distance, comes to 22.0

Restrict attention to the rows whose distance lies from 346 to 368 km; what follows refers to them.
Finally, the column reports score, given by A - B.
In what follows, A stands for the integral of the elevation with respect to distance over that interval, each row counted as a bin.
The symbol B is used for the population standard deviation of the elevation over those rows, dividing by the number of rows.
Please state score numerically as 340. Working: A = 343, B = 3.4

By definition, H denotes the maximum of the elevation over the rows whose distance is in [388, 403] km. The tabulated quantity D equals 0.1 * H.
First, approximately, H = 23.77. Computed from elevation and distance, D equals 2.38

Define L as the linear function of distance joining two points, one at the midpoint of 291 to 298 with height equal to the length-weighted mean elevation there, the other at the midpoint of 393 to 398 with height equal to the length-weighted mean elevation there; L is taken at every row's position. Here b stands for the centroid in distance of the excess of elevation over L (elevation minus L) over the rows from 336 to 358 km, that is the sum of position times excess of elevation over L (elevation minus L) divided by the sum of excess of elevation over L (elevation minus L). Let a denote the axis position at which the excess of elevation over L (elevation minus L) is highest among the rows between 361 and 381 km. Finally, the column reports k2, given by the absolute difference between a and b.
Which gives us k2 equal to 24.6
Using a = 374.5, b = 349.9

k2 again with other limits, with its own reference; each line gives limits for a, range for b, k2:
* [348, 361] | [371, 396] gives 24.2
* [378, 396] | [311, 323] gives 76.7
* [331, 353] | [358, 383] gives 33.9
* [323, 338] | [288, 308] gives 24.4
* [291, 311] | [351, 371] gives 60.3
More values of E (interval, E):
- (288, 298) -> 20.4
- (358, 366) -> 18.3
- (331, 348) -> 18.6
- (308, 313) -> 20.6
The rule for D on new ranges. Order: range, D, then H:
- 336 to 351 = 2.01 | 20.12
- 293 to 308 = 2.14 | 21.42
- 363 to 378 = 2.27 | 22.71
